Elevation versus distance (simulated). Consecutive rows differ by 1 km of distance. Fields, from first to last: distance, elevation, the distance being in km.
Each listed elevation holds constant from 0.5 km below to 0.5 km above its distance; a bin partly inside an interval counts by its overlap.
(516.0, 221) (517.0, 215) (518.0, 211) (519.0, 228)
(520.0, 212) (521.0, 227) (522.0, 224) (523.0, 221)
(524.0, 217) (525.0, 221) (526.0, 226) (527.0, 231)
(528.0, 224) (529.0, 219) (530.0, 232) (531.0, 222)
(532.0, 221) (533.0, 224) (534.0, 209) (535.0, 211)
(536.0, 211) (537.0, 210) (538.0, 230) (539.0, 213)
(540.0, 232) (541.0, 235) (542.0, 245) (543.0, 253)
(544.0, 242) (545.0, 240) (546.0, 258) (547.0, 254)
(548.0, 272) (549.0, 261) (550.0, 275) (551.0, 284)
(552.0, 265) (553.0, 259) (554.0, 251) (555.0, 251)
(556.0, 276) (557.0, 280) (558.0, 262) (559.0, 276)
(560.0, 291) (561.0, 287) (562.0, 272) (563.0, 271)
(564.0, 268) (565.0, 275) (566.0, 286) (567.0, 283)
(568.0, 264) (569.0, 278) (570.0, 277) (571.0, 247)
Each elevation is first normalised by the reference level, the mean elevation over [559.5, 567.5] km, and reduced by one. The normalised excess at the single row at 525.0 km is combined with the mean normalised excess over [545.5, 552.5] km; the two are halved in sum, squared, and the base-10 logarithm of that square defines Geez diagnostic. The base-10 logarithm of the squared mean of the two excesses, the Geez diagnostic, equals -1.8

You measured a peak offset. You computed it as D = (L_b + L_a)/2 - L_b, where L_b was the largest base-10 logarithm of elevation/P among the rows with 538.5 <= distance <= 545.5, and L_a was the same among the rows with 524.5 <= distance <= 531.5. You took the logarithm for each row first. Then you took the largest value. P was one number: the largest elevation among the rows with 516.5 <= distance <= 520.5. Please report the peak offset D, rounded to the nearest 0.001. -0.019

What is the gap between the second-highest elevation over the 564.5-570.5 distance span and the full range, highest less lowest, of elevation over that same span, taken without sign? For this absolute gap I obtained 261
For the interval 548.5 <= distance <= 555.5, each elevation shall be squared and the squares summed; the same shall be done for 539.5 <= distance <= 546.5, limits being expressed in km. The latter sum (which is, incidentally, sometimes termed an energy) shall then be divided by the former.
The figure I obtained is 0.85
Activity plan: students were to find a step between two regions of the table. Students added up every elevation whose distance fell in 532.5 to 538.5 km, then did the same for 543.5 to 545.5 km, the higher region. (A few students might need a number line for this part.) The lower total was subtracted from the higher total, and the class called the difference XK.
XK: -813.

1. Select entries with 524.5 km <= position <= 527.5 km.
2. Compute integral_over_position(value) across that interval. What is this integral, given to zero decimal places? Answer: 678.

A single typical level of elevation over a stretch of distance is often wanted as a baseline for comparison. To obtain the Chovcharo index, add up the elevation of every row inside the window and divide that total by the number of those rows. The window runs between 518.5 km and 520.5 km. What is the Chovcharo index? 220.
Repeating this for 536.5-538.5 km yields 220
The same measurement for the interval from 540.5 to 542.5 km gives 240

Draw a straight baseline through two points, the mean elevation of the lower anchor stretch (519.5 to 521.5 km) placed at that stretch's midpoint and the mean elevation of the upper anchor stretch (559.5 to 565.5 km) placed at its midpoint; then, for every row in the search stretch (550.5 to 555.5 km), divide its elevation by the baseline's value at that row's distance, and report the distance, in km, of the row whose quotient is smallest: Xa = 555.0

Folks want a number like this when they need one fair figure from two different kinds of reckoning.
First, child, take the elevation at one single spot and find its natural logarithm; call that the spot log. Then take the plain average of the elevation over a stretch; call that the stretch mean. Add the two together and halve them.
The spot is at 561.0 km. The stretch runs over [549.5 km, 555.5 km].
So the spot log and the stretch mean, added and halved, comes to 135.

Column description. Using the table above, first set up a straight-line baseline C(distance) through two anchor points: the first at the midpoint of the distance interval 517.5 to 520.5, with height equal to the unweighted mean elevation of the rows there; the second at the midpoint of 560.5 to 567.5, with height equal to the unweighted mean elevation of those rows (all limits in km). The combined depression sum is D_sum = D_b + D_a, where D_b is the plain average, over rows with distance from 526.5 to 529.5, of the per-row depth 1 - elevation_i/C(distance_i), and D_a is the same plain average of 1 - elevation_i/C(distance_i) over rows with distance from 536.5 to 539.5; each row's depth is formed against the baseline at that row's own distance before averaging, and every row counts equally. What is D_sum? 0.12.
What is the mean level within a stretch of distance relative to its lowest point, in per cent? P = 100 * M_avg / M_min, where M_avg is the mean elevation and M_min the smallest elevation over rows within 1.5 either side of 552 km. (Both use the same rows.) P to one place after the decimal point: 104.0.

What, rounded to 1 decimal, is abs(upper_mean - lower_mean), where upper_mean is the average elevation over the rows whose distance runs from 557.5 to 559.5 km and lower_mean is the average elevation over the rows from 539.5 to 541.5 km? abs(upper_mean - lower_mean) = 35.5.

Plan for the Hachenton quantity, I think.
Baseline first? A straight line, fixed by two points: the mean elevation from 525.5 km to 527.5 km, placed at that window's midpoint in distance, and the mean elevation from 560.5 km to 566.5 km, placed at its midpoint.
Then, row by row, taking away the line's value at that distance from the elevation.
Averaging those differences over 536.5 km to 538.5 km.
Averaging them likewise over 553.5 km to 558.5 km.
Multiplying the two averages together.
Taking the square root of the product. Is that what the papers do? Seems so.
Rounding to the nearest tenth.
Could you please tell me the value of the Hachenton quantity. 7.9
